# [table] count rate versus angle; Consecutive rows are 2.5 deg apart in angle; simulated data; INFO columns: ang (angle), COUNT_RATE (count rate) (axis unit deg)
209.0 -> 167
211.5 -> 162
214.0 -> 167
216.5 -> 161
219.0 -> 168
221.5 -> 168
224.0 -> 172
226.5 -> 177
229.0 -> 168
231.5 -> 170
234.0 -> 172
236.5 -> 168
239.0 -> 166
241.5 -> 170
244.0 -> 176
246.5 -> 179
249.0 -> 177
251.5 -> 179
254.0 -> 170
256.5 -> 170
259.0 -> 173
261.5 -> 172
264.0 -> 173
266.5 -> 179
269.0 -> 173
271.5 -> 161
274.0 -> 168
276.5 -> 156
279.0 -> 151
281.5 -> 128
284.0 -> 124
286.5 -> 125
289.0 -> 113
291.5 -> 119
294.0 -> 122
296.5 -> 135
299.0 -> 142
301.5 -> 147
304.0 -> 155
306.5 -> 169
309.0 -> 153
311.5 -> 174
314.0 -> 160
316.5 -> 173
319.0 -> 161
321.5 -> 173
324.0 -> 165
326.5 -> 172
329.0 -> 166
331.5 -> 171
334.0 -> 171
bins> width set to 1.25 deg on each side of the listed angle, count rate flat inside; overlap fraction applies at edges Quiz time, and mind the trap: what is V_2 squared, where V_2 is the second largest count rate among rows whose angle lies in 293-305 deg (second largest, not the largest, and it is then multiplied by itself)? 21609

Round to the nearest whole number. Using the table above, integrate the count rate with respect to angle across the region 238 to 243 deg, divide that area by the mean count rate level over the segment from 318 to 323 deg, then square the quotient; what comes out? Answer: 25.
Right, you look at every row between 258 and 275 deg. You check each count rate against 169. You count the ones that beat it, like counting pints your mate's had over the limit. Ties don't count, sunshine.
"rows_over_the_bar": 5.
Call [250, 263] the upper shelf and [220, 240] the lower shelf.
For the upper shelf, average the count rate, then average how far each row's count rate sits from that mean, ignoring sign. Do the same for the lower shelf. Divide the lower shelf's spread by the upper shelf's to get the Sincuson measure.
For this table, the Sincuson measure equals 1.0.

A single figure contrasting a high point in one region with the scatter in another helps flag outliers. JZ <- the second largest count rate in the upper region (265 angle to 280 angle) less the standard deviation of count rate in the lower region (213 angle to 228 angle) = 168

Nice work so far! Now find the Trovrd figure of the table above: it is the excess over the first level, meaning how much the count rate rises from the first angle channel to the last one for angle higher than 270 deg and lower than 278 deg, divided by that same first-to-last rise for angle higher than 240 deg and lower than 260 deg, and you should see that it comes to -1.67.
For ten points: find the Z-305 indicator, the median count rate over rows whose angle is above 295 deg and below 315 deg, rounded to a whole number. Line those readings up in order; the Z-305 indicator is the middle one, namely 154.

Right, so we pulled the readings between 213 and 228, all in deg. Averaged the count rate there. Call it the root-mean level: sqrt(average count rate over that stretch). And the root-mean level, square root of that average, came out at 13.0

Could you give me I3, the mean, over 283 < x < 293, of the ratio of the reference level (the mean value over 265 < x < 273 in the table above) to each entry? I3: 1.42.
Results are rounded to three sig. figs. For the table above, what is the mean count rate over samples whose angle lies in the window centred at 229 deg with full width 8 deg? 172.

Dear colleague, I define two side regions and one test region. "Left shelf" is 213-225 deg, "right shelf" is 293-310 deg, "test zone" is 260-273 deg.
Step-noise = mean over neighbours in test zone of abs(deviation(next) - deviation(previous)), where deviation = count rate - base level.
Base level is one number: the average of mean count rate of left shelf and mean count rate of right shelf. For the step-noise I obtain 6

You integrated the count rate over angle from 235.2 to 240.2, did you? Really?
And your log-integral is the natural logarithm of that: 6.73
